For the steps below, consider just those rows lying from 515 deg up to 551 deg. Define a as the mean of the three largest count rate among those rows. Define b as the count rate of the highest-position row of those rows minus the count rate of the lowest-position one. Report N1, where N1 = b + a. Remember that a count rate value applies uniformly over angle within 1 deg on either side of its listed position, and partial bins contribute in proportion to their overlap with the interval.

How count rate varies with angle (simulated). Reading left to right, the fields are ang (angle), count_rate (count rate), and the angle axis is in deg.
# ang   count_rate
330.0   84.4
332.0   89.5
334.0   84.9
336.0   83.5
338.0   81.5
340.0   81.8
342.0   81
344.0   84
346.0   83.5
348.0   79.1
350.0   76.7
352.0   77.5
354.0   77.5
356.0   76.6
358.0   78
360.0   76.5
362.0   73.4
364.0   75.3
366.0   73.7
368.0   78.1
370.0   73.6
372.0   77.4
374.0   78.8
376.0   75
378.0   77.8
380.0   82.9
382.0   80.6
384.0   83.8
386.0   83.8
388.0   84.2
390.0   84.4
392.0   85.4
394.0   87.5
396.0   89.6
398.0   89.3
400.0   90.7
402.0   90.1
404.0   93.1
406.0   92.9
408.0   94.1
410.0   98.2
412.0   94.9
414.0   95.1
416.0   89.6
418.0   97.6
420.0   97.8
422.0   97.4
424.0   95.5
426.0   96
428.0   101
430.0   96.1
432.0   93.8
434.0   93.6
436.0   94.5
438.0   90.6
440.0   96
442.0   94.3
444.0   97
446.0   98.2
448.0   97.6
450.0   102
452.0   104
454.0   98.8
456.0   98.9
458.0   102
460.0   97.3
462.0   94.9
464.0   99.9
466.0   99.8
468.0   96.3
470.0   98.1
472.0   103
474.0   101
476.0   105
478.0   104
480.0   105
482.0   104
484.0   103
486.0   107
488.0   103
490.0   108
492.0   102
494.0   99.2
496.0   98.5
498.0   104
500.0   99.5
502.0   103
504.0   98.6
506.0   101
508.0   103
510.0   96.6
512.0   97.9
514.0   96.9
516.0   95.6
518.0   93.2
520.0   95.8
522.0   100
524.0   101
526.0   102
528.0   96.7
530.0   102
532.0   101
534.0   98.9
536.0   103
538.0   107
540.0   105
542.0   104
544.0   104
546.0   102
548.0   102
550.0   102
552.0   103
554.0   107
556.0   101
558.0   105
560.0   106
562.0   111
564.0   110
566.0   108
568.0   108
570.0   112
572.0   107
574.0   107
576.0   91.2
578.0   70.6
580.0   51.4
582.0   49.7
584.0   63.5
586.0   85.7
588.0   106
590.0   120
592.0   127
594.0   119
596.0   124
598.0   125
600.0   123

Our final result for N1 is 112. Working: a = 105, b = 6.4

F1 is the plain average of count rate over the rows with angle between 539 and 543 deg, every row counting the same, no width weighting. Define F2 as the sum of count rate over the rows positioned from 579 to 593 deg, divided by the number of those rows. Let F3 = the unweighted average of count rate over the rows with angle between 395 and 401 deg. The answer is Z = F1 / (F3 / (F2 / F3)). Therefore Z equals 1.12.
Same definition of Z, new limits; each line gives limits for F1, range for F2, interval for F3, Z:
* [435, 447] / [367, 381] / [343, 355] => 1.16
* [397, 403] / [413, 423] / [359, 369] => 1.51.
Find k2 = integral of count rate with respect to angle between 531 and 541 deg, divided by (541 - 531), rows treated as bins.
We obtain 103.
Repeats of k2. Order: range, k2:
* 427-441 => 95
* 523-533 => 101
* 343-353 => 80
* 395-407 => 91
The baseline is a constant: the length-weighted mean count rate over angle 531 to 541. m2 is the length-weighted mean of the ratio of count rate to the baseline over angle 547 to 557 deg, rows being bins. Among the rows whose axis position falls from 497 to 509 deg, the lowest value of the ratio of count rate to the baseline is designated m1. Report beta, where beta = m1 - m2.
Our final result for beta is -0.043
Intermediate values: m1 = 0.96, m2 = 1.000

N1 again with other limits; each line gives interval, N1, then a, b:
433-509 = 116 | 107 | 9.4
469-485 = 110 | 105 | 4.9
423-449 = 101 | 99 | 2.1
